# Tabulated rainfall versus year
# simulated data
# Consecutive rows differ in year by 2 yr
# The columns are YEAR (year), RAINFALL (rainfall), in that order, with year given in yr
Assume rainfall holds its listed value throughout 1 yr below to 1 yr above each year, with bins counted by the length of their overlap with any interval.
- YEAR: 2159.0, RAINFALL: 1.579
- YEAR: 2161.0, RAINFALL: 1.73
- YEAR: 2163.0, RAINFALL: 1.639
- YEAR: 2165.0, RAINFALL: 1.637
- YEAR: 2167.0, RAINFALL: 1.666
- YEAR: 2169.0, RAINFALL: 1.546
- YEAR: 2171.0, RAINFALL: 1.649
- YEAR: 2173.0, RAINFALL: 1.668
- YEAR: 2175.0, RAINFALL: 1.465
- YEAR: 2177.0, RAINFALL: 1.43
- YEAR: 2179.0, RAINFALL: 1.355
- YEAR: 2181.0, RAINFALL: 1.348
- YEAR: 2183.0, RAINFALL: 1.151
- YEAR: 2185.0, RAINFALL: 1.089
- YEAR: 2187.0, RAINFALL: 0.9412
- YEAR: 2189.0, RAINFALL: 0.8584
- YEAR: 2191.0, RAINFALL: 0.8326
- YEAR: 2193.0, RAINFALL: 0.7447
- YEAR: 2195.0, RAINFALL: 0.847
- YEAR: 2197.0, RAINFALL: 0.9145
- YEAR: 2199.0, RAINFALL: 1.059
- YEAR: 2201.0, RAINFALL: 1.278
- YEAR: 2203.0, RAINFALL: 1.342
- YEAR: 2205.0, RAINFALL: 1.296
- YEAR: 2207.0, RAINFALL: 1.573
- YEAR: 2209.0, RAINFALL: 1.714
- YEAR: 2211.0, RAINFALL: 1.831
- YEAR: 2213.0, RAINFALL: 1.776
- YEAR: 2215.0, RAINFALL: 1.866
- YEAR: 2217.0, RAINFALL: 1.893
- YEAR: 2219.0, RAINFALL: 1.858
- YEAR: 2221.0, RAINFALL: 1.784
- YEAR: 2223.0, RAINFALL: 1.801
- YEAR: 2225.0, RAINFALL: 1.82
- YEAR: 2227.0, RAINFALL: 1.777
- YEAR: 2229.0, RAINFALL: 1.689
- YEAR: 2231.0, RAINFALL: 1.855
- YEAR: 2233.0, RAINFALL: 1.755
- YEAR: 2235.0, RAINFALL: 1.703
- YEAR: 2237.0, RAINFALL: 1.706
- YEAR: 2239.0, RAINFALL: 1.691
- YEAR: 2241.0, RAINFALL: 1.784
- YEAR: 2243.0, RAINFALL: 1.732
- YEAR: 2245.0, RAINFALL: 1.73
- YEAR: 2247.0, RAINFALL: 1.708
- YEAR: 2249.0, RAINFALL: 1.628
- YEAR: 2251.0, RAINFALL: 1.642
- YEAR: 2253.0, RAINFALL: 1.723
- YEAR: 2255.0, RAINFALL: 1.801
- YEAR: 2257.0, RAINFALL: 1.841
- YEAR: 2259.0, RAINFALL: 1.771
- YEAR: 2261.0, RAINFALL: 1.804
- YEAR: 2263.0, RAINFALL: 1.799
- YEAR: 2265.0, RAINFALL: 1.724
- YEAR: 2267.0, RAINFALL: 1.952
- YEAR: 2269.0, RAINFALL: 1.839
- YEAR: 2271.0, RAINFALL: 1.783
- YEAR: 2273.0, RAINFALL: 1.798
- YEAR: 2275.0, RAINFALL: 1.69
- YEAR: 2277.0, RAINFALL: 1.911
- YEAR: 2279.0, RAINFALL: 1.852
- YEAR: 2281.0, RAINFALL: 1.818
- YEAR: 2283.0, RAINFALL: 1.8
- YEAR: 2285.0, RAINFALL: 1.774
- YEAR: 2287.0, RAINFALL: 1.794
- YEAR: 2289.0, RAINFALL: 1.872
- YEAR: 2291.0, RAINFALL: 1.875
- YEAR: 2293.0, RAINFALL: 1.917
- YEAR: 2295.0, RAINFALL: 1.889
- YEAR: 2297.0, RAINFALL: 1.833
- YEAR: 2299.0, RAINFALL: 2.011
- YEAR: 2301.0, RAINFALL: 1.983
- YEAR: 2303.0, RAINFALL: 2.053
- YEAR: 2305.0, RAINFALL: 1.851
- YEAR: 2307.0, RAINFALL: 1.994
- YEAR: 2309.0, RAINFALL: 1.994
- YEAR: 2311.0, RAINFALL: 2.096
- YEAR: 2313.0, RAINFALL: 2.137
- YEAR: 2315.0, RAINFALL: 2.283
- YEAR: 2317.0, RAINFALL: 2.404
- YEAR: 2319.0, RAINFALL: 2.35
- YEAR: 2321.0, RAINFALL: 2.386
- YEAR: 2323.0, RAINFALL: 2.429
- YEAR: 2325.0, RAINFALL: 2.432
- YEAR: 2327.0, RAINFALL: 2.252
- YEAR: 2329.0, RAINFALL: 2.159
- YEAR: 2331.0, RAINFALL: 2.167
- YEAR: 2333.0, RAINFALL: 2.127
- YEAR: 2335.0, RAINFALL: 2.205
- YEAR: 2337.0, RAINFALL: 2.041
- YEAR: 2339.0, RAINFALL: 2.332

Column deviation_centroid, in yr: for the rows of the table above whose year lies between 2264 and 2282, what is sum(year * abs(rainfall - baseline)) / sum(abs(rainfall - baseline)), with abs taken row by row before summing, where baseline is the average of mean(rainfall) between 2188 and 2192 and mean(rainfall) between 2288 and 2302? 2273.1 yr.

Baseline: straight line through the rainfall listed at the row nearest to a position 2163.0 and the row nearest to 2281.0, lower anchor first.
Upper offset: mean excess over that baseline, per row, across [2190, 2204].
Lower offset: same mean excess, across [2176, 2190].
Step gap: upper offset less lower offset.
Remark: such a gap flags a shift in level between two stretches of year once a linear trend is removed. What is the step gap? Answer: -0.2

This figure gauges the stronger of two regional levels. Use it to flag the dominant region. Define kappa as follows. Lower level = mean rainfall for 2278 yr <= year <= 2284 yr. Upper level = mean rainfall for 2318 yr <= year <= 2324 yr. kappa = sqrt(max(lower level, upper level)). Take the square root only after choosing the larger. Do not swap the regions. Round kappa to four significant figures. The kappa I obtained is 1.545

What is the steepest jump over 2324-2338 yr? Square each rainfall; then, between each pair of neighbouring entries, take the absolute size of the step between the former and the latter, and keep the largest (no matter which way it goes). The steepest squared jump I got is 0.84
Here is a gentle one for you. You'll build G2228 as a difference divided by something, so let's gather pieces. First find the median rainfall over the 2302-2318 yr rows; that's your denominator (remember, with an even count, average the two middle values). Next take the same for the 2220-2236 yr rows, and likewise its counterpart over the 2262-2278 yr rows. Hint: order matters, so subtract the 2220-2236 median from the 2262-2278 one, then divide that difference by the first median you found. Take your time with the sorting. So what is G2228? 0.01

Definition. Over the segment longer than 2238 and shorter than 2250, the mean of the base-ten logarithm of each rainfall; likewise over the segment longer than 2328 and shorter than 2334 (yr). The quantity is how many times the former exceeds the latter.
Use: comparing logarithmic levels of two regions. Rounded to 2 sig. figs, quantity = 0.70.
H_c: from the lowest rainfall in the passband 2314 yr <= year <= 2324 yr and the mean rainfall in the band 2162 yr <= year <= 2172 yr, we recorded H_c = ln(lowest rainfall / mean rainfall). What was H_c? 0.34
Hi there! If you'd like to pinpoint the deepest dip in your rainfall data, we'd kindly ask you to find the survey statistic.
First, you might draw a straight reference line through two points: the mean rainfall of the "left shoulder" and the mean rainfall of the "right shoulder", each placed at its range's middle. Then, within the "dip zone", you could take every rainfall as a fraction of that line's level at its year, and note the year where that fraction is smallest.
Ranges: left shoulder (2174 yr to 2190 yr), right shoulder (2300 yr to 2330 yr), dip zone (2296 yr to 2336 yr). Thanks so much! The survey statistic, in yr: 2305.0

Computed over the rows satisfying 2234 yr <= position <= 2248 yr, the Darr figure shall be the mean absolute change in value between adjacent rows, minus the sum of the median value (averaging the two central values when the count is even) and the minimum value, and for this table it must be -3.37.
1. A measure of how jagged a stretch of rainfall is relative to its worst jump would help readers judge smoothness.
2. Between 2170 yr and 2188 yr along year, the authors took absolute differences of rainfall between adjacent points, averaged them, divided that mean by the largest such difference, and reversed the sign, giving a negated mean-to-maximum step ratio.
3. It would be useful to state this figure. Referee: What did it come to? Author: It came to -0.46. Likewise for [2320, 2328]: -0.42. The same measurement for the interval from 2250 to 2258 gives -0.82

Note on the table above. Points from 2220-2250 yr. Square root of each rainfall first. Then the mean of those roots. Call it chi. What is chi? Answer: 1.32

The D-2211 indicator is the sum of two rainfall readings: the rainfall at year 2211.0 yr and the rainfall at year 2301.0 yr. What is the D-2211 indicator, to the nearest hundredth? 3.81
